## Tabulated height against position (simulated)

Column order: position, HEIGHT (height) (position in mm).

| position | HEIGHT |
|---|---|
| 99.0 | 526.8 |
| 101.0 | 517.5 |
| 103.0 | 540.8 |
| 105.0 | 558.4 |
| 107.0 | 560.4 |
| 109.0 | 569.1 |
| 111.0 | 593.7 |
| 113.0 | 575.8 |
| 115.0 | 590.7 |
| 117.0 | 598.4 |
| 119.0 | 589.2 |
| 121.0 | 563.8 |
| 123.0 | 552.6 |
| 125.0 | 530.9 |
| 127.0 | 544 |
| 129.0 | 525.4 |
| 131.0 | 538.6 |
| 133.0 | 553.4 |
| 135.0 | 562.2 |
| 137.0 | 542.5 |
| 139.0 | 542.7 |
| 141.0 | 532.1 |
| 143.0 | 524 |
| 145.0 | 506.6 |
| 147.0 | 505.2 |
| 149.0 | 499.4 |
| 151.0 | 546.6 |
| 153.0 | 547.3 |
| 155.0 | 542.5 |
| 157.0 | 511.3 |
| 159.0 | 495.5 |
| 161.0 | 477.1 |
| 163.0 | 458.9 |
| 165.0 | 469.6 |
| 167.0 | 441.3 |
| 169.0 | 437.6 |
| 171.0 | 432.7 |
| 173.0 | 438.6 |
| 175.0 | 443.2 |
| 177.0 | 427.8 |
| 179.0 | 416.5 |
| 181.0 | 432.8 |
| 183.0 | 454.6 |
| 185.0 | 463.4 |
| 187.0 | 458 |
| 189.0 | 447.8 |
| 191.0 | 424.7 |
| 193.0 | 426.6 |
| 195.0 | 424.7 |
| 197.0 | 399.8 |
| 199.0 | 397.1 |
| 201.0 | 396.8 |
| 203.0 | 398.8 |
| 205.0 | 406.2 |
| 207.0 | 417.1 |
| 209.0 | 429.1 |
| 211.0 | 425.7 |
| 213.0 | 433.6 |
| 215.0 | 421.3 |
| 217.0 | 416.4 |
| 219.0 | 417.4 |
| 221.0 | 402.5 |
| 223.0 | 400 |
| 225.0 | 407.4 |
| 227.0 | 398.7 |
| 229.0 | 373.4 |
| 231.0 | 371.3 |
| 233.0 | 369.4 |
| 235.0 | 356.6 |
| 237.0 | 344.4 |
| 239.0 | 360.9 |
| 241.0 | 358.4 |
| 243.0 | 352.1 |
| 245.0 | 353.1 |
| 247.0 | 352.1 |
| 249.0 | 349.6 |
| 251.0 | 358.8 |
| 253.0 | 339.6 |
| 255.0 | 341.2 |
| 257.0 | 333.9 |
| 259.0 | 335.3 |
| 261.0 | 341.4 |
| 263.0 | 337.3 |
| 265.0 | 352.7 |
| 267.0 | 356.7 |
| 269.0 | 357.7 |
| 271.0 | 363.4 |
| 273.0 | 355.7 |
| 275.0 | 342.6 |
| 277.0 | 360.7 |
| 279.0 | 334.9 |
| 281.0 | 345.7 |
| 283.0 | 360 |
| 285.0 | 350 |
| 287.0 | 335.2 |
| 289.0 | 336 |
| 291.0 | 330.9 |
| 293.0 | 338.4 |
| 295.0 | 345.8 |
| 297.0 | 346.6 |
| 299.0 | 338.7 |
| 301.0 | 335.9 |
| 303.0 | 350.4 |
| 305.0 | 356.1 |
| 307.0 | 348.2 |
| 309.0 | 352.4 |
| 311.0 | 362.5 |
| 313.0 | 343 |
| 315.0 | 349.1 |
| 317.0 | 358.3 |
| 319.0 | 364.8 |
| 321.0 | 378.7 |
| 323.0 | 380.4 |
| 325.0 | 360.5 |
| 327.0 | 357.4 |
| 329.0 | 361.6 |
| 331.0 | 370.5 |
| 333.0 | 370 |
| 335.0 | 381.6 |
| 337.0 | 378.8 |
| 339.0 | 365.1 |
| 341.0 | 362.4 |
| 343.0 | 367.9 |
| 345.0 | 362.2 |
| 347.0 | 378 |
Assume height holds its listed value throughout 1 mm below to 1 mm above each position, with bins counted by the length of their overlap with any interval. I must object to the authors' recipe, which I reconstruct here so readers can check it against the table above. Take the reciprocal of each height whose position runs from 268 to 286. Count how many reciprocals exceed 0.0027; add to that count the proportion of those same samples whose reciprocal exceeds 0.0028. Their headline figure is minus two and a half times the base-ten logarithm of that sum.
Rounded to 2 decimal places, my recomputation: -2.45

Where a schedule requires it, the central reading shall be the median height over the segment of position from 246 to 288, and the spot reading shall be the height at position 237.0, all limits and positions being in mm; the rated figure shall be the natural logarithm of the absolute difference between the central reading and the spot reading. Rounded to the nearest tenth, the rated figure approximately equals 1.6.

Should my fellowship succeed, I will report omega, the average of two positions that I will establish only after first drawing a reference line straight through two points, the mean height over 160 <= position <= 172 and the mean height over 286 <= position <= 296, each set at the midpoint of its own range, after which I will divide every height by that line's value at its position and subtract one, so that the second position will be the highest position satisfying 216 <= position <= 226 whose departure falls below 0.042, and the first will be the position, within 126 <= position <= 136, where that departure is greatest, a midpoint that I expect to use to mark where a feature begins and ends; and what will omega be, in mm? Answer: 180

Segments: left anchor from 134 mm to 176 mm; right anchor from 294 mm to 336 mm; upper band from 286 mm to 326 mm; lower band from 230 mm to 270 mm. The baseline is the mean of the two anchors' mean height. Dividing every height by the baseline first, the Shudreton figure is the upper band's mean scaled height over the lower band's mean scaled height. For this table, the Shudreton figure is 1.00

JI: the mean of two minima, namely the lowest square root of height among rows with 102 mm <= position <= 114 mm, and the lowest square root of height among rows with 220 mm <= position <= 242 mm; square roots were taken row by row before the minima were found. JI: 20.9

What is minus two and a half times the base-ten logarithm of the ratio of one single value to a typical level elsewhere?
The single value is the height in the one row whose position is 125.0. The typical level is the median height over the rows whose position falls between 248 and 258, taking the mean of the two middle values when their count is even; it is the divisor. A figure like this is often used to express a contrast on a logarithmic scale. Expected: -0.48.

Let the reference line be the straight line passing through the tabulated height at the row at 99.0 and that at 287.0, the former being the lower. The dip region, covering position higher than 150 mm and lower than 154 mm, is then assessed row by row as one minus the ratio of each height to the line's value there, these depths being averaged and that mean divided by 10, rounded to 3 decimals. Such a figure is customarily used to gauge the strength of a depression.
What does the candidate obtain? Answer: -0.016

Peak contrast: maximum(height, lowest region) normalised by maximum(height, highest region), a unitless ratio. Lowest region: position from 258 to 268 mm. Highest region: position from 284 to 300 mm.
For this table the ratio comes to 1.0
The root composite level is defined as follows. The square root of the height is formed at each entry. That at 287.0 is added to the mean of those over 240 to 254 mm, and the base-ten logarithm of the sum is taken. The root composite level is 1.57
